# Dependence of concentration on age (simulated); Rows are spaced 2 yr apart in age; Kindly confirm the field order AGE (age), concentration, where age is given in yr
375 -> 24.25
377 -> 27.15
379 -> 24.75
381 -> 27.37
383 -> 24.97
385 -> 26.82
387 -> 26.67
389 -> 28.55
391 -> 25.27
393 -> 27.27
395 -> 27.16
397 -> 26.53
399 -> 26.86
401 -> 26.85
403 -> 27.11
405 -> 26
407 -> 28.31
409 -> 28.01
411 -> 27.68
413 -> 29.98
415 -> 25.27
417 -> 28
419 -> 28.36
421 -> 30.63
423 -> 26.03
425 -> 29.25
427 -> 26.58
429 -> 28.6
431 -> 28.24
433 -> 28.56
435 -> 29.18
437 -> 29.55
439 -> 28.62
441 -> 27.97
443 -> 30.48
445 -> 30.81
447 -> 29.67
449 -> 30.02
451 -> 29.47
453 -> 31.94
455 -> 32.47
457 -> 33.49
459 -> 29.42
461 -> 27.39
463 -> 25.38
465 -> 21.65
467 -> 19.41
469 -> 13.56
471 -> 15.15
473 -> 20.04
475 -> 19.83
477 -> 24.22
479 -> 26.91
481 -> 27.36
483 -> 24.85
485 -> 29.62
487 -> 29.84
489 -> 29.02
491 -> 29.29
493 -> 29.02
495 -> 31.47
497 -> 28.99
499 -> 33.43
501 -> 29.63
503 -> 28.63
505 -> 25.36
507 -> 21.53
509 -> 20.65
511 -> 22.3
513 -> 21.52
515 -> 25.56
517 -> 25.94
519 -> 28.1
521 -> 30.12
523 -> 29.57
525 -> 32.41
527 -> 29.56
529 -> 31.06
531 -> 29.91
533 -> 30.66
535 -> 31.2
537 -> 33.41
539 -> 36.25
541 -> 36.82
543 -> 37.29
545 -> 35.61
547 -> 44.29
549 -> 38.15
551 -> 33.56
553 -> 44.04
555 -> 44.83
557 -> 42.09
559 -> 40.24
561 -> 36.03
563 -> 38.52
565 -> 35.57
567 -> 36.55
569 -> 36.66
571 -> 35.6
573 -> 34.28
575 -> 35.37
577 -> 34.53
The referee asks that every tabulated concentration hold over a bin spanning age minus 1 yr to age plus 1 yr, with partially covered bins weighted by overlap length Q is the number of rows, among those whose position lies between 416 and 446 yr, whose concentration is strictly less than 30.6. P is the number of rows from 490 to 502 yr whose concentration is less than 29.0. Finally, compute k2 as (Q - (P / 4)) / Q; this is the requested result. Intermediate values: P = 1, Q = 13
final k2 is 0.98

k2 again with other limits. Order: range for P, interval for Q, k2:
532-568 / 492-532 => 1.00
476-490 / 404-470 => 0.96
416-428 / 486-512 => 0.91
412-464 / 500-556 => 0.79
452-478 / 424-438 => 0.68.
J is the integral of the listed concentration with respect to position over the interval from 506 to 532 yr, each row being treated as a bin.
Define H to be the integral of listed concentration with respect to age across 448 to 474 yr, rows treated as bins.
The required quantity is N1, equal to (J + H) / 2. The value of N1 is 678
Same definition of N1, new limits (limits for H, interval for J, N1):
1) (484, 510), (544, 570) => 873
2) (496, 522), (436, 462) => 733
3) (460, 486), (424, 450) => 673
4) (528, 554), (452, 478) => 776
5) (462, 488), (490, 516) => 645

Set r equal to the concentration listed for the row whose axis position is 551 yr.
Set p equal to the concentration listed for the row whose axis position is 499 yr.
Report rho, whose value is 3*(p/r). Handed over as 3.0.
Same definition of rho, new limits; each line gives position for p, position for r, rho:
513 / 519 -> 2.3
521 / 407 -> 3.2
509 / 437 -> 2.1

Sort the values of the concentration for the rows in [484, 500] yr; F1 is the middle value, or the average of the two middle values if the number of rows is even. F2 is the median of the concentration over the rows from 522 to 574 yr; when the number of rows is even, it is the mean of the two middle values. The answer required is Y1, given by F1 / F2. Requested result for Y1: 0.8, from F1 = 29.5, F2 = 36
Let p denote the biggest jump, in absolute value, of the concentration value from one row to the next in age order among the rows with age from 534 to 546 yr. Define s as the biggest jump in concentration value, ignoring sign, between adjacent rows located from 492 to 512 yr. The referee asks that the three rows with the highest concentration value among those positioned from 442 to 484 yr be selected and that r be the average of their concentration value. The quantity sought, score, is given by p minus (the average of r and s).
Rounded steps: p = 3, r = 32.6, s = 4.4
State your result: -16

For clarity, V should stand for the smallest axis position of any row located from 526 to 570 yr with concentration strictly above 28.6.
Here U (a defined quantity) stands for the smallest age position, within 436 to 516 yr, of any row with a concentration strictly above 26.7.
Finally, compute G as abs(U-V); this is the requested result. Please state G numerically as 90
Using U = 437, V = 527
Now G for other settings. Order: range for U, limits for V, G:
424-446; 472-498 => 60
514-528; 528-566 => 10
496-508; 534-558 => 38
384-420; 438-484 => 54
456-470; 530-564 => 74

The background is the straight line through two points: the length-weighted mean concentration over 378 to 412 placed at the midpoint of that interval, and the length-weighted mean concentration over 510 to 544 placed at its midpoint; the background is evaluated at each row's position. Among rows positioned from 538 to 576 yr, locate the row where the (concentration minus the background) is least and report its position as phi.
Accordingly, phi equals 551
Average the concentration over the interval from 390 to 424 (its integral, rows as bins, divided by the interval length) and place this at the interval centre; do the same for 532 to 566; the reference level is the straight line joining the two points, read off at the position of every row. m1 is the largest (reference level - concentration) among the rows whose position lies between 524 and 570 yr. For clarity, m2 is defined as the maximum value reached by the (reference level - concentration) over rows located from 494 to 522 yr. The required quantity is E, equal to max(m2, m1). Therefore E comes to 14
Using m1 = 6.4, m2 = 14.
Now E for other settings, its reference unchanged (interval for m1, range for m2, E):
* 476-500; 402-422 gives 8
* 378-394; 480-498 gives 8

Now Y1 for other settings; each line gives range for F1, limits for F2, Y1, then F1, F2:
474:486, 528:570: 0.7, 25.9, 37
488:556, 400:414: 1.1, 30.0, 28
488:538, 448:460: 0.9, 29.3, 31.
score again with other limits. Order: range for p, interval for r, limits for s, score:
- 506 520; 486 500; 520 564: -17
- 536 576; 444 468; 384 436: -8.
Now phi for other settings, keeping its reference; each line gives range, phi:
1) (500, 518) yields 509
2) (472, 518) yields 509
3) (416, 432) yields 423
